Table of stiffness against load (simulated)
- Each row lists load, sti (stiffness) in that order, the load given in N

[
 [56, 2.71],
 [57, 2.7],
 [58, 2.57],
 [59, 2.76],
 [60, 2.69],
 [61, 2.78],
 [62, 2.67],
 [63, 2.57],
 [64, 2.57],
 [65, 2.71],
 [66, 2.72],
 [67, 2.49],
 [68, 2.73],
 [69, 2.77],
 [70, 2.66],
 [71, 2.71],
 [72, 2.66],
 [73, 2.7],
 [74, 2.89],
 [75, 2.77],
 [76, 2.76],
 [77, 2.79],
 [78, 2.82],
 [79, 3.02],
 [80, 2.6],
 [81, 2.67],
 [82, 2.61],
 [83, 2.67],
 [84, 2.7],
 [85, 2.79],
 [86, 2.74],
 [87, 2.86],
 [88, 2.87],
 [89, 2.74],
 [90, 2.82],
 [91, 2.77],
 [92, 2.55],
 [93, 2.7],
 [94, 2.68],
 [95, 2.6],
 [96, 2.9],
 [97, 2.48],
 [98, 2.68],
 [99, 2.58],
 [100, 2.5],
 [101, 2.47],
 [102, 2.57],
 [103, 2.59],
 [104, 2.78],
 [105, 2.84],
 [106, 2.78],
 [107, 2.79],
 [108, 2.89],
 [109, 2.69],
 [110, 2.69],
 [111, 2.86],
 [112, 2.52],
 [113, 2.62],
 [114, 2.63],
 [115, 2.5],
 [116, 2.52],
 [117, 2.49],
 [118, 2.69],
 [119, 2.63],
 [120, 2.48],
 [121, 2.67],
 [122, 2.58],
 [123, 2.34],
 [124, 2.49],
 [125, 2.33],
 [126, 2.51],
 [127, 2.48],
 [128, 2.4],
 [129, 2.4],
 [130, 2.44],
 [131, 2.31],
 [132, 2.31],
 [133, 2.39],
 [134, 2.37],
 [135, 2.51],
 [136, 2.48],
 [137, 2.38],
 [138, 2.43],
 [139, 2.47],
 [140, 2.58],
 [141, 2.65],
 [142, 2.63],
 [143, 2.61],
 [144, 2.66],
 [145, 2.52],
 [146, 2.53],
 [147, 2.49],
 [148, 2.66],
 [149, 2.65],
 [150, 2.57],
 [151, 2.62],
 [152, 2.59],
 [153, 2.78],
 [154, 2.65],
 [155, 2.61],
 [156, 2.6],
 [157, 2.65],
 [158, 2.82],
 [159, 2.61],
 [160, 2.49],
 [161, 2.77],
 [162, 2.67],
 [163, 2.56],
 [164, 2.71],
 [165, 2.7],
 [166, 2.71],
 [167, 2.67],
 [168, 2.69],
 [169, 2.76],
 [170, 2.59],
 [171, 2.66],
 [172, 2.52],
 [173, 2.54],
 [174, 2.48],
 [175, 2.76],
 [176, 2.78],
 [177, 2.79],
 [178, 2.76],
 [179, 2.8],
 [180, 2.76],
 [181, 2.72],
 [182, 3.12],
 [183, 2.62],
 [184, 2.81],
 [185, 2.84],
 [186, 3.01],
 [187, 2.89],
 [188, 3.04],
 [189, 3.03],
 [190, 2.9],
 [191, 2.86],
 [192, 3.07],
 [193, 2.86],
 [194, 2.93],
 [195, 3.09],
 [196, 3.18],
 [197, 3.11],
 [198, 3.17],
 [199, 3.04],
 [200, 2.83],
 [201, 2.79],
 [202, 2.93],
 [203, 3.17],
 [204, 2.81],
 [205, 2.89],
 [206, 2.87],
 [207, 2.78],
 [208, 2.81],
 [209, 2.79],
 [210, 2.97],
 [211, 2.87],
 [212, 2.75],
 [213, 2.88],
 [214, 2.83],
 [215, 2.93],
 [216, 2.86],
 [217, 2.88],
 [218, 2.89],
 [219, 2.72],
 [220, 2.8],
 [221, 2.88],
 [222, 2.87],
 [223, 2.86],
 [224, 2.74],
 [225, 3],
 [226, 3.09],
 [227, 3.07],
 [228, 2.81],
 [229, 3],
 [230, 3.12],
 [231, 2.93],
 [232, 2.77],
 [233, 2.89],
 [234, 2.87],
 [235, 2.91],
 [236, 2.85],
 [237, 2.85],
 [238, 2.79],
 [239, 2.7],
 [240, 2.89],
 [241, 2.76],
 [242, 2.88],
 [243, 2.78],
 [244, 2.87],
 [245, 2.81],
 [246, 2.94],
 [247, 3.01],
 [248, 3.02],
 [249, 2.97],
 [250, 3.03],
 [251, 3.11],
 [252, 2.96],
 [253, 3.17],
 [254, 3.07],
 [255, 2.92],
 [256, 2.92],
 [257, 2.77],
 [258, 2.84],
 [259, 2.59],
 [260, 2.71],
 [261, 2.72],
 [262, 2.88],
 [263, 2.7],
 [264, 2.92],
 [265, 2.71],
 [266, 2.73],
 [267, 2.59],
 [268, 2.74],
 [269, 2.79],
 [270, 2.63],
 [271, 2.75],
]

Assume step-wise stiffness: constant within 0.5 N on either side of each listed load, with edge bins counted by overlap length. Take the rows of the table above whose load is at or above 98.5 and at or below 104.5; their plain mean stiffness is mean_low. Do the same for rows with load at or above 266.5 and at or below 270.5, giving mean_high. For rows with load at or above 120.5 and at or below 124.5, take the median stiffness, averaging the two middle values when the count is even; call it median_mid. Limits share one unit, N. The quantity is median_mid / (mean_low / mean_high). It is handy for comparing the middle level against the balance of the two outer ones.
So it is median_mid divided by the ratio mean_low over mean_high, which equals 2.64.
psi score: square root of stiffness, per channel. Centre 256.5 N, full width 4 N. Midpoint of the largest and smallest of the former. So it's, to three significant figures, 1.69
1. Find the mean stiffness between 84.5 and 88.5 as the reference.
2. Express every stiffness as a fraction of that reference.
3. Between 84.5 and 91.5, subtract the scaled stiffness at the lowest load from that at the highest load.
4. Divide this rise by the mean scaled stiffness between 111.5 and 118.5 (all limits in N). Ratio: -0.01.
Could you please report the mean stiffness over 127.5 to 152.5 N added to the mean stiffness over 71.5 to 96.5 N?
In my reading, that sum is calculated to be 5.3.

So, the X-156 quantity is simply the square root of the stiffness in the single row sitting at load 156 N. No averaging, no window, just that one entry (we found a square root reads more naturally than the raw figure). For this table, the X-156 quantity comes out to 1.61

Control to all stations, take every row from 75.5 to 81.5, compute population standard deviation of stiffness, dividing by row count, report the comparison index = 0.132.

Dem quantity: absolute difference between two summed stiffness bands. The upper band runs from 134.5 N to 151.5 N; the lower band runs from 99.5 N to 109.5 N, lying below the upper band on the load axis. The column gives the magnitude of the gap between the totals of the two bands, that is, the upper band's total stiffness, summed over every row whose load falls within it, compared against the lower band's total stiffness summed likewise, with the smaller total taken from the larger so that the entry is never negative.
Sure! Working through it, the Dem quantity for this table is 17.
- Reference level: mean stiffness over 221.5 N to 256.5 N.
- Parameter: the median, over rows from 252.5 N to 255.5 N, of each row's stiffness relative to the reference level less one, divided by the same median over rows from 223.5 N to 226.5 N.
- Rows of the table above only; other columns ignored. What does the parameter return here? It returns 1.9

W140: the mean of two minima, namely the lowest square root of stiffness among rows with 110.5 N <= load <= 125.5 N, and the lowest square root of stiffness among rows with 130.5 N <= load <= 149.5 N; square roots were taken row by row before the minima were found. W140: 1.52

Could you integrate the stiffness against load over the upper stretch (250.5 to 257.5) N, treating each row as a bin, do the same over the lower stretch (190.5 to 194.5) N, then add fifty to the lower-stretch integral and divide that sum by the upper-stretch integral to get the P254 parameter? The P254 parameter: 3.0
